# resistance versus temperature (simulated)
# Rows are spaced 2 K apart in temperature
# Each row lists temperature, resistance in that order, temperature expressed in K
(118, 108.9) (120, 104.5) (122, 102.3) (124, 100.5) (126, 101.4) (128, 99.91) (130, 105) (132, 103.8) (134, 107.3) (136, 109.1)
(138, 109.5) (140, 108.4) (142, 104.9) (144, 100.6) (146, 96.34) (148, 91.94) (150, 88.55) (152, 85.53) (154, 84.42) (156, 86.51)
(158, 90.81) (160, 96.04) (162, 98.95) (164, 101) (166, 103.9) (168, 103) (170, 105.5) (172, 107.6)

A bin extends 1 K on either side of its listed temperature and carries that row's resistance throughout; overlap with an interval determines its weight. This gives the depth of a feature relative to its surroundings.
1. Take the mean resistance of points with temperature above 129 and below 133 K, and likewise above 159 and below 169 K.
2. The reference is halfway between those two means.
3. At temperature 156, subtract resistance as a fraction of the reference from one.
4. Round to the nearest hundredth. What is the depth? 0.16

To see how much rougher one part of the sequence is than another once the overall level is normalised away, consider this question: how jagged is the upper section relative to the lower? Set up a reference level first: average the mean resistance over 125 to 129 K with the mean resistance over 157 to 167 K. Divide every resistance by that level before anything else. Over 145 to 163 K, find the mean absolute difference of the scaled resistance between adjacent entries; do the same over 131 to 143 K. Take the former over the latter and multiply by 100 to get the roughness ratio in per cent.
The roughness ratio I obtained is 160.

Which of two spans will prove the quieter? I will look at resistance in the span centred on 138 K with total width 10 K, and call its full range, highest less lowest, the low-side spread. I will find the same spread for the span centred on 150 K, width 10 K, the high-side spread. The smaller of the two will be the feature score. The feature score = 4.6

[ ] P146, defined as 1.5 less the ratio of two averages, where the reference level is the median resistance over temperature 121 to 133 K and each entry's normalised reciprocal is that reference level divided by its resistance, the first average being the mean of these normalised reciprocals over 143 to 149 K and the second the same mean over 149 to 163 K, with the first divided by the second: 0.57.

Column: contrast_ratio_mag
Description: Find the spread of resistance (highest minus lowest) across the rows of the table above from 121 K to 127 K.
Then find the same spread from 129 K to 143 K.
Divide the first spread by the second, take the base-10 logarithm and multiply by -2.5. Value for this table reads 1.3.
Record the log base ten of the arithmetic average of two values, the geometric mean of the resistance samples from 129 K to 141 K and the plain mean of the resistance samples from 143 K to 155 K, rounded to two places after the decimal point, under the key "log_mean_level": 2.00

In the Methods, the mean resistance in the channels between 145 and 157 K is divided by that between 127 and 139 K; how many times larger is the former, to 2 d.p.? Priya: 0.84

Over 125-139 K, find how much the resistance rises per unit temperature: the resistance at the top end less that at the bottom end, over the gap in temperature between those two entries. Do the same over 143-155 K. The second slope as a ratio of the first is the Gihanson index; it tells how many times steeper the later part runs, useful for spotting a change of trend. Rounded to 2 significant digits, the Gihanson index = -2.4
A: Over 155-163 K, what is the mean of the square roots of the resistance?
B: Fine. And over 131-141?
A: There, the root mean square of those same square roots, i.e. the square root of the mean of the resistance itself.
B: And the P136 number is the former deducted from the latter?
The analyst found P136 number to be 0.7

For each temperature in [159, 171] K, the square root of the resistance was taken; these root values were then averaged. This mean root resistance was 10.07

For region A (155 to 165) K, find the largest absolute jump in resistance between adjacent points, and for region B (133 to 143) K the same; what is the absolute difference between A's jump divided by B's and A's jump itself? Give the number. 3.7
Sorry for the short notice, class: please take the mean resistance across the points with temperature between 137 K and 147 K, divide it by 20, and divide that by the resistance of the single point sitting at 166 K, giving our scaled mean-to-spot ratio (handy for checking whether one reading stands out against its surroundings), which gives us 0.050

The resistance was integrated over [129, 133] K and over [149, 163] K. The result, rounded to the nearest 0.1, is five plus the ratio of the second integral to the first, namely 8.0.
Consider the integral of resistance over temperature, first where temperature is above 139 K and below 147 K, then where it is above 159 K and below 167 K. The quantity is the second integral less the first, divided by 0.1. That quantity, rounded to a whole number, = -207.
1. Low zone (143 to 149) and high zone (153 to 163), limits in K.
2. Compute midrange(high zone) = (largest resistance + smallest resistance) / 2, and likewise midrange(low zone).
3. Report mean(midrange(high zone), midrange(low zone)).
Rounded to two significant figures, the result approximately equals 94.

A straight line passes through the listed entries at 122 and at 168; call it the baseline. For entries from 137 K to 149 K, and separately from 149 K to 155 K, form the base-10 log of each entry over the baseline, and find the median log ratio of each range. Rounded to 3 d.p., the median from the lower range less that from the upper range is 0.080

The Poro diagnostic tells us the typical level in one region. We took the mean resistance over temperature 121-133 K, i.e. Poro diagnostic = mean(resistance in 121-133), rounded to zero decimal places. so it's 102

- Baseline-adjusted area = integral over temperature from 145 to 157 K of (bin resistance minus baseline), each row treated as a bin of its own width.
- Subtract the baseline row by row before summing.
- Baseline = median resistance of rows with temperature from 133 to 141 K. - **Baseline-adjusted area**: -238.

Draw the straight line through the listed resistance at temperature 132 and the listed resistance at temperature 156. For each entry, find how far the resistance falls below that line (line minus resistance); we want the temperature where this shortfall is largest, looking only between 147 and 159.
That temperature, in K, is 152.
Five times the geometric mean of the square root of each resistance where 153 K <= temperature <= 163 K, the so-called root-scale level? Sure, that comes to 47.7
